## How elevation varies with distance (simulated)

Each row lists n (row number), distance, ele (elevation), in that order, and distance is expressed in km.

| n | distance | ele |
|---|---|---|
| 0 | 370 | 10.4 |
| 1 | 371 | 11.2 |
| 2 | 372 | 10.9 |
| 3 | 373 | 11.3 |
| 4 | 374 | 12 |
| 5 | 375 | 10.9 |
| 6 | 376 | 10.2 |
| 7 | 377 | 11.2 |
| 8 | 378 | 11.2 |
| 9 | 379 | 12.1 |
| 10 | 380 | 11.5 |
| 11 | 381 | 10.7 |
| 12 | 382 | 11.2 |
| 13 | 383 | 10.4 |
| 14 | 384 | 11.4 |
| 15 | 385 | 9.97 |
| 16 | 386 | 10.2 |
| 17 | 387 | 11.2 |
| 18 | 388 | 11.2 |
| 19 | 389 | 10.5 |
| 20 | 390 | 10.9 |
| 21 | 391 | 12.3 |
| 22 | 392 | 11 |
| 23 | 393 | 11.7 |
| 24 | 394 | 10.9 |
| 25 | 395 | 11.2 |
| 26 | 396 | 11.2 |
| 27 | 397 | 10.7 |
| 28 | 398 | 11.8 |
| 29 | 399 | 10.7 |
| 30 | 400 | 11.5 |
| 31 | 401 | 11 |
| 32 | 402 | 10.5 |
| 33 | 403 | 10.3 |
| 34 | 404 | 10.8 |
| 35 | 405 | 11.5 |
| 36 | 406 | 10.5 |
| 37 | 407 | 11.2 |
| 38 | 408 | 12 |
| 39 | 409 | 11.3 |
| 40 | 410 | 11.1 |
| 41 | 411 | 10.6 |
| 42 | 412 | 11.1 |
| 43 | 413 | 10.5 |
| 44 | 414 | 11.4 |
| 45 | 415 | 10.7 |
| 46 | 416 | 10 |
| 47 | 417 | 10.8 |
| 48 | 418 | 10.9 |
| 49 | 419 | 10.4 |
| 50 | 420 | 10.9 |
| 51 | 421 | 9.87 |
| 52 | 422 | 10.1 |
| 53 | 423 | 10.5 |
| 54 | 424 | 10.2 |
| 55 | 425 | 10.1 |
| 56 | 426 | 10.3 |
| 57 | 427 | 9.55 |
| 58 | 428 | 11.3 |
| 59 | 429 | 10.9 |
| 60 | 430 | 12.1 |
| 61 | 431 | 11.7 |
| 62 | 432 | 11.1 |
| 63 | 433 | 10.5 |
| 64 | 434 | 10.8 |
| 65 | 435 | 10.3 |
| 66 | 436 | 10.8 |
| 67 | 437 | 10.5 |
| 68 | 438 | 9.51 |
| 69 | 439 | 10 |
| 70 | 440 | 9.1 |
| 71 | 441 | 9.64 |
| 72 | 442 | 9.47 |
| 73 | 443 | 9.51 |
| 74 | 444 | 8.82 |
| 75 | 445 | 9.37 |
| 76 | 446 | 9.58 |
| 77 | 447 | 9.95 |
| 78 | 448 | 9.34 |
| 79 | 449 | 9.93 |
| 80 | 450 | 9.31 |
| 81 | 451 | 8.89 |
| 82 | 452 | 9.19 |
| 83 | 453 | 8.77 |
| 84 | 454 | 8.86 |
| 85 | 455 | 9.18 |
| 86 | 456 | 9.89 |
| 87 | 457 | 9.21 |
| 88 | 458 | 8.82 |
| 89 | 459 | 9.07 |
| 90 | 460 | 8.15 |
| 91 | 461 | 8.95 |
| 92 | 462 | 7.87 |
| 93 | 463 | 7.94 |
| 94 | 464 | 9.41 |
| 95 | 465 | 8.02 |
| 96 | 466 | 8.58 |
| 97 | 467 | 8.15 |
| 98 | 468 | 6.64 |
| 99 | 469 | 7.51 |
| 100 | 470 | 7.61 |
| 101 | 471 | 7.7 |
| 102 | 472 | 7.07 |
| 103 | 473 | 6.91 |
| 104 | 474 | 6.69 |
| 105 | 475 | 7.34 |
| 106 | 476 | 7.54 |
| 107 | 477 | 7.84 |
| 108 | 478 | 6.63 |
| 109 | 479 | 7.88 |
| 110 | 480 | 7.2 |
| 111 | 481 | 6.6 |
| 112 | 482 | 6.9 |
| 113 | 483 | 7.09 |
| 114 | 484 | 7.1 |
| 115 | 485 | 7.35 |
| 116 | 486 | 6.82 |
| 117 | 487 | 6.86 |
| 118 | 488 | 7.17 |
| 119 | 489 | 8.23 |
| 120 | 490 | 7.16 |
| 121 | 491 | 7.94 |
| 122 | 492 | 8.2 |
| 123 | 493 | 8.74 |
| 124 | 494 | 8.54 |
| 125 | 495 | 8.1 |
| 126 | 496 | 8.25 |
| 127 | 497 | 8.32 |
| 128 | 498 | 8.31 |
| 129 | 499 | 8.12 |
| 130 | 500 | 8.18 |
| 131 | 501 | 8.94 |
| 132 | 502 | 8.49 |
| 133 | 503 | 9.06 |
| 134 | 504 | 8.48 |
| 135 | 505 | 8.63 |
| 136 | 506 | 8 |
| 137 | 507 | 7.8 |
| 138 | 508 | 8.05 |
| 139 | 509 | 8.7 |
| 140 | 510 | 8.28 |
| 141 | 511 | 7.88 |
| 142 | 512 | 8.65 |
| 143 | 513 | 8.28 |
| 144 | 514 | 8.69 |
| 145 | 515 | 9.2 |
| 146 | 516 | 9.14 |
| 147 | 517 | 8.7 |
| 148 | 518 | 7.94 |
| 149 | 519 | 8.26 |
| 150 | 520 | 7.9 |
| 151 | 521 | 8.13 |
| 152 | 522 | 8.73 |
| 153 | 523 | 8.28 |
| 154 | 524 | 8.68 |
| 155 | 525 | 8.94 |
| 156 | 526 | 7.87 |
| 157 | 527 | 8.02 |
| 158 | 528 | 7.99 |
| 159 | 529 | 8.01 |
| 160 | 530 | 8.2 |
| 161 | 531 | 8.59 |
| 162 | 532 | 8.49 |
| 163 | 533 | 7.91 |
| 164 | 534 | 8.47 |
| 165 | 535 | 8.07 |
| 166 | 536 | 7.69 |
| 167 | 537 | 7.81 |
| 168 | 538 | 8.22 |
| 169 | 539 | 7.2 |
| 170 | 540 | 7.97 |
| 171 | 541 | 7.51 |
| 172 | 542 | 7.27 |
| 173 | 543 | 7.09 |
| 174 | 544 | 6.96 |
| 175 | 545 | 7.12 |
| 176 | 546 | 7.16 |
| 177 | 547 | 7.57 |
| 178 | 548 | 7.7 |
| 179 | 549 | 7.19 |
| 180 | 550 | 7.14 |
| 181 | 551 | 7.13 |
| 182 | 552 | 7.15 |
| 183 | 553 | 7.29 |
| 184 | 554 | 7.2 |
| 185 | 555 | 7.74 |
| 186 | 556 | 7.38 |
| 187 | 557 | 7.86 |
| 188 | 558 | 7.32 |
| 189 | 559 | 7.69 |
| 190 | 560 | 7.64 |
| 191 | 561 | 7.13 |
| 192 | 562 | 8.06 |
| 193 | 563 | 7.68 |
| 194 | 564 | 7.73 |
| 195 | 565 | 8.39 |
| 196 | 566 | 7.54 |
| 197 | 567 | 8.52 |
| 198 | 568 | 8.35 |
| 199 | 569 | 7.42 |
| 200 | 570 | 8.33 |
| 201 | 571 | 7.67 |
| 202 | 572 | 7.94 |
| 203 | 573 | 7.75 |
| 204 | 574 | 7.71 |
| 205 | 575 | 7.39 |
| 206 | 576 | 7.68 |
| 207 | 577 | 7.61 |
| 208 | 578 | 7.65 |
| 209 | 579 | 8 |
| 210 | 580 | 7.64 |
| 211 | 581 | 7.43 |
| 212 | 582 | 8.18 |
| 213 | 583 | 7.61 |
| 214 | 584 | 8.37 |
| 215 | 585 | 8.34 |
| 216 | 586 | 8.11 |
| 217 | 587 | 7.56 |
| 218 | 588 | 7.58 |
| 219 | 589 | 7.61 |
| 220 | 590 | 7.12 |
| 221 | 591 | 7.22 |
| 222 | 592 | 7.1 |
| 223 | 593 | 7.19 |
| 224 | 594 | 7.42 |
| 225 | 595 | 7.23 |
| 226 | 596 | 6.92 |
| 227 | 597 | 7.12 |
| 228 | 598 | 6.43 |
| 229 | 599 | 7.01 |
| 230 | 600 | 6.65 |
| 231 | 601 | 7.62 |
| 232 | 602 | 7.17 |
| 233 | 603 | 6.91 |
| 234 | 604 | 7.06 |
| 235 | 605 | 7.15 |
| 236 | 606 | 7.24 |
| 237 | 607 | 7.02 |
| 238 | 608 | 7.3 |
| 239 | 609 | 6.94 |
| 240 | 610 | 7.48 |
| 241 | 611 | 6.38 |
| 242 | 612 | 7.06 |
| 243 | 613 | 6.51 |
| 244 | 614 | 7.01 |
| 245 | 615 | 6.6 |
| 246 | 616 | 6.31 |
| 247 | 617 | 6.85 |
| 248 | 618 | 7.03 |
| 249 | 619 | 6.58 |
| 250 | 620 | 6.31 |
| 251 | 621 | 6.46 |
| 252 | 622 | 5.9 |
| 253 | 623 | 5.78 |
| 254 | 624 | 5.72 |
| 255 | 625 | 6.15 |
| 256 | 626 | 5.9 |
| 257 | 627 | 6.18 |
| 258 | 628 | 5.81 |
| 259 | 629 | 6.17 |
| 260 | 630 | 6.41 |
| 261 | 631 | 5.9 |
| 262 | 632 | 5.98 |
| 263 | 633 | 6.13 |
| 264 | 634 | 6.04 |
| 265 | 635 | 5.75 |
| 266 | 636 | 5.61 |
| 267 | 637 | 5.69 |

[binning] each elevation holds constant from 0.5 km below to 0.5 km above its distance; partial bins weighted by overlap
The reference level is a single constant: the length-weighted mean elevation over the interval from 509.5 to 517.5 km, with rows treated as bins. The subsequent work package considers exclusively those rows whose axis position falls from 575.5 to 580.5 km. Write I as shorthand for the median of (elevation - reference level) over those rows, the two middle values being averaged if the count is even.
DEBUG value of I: -1.0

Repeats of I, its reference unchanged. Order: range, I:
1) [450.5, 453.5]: 0.3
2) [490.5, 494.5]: -0.2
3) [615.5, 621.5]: -2.1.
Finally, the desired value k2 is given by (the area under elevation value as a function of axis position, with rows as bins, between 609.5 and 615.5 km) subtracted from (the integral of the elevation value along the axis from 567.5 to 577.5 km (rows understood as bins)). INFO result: 37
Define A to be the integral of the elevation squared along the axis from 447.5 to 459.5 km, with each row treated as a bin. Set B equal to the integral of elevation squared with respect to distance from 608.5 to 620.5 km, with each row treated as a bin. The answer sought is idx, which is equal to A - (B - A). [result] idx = 1488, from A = 1018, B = 549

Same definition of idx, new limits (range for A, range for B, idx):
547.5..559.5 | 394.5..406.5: -132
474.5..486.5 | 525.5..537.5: 458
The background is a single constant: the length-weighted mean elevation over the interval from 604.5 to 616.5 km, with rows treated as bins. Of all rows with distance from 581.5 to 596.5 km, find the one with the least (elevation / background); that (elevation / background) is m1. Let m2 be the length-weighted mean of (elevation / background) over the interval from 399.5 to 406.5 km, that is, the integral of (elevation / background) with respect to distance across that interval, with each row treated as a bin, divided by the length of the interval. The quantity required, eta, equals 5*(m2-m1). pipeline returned 2.9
